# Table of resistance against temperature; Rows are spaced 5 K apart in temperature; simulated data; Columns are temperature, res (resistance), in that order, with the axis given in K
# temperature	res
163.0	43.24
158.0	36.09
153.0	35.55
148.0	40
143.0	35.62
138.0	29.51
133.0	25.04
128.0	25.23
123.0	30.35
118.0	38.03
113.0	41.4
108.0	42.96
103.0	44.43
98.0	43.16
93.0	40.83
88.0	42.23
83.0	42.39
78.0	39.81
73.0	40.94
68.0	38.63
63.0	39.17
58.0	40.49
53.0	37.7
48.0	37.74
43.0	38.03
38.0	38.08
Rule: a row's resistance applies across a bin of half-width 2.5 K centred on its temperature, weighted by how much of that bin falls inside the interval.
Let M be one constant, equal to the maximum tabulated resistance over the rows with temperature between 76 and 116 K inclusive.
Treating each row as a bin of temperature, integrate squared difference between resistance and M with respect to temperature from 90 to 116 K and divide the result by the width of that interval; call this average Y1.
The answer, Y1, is 6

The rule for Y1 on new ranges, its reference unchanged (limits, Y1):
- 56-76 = 22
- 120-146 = 240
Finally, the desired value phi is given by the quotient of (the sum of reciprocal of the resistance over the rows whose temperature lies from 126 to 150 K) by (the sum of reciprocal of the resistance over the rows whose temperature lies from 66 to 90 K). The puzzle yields 1.36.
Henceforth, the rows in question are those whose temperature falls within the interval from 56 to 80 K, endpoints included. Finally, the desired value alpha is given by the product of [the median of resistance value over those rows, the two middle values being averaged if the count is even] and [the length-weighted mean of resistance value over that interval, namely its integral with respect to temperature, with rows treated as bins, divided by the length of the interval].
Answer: 1584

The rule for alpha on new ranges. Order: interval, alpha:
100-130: 1484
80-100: 1780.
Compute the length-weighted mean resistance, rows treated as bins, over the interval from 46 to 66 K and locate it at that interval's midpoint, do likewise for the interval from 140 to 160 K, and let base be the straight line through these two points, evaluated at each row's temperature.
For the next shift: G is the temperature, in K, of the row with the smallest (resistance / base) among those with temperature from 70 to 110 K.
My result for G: 78.0 K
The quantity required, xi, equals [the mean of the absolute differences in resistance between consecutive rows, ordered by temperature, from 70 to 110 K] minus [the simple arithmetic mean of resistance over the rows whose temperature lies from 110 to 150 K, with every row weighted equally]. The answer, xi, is -31.7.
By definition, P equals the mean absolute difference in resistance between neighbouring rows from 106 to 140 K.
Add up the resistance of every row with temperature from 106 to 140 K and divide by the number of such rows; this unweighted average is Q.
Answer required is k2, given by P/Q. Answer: 0.112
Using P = 3.7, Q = 33.2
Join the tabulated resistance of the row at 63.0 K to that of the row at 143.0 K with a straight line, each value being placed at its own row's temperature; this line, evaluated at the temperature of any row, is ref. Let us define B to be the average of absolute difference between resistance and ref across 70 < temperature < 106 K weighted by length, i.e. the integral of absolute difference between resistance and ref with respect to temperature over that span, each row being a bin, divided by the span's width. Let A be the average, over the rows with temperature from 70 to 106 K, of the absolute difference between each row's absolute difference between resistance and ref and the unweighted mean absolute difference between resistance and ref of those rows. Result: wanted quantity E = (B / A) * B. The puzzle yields 10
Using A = 1.5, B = 3.9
